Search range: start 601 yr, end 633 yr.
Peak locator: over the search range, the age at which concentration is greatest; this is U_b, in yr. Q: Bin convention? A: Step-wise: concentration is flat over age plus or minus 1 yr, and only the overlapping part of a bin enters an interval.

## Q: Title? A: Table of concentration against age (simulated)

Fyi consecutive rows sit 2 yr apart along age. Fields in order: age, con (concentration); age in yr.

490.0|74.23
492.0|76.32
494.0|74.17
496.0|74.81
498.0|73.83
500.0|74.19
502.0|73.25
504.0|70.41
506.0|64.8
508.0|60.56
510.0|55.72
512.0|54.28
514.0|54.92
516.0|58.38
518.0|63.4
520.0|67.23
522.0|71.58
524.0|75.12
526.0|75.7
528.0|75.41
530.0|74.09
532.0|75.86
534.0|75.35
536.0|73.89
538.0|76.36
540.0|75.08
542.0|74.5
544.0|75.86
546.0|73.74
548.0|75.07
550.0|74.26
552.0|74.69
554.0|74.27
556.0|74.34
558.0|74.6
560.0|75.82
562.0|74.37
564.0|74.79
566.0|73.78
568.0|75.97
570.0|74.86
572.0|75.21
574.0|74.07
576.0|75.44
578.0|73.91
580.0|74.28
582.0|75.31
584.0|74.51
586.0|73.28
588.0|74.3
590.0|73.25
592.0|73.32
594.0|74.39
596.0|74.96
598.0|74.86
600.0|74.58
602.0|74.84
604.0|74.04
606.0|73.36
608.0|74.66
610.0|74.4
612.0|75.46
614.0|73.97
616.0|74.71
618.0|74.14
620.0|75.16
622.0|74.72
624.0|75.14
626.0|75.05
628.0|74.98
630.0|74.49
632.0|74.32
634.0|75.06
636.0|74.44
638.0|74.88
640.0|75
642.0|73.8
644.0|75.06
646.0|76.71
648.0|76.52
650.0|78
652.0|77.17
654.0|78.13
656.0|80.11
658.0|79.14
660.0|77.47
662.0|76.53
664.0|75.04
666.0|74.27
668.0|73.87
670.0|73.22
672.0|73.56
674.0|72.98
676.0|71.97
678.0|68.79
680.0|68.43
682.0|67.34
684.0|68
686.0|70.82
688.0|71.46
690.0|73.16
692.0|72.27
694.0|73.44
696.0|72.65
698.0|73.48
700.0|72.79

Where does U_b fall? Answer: 612.0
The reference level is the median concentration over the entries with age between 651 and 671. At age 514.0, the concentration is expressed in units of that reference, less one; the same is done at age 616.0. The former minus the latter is -0.258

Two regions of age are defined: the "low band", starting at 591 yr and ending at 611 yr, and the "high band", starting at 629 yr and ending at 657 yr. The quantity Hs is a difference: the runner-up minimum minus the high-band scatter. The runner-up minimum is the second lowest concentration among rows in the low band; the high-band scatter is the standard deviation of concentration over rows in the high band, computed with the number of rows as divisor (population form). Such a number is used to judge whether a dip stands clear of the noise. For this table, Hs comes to 72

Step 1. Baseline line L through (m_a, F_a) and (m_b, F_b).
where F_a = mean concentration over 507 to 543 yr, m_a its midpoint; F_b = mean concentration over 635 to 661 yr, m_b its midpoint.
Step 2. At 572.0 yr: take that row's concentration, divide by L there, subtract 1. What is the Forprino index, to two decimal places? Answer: 0.05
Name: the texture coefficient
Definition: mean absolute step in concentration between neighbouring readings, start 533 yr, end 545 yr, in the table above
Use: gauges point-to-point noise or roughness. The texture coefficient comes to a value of 1.4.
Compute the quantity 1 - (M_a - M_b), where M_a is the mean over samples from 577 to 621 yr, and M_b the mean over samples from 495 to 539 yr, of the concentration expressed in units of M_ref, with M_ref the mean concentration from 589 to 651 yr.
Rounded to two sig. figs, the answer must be 0.93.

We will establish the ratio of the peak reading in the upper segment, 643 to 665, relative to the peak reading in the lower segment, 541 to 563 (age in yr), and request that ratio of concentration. 1.06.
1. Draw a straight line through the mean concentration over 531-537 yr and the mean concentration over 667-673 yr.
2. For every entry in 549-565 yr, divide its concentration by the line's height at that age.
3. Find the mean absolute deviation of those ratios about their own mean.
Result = 0.0048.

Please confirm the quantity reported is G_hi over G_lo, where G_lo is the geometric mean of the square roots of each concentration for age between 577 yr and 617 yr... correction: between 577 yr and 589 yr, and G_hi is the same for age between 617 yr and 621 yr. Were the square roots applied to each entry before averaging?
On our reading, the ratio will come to 1.00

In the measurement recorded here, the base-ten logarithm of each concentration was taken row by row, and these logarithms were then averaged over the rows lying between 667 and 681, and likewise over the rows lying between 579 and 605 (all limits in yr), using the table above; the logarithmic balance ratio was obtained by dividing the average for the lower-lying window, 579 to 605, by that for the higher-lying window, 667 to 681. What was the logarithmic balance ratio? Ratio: 1.008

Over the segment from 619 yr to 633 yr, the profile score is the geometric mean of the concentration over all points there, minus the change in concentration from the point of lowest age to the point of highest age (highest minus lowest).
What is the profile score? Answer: 75.7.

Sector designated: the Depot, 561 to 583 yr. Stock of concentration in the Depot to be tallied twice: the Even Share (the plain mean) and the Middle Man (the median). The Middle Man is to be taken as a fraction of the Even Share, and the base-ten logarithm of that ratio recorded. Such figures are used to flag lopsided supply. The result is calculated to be 0.0004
